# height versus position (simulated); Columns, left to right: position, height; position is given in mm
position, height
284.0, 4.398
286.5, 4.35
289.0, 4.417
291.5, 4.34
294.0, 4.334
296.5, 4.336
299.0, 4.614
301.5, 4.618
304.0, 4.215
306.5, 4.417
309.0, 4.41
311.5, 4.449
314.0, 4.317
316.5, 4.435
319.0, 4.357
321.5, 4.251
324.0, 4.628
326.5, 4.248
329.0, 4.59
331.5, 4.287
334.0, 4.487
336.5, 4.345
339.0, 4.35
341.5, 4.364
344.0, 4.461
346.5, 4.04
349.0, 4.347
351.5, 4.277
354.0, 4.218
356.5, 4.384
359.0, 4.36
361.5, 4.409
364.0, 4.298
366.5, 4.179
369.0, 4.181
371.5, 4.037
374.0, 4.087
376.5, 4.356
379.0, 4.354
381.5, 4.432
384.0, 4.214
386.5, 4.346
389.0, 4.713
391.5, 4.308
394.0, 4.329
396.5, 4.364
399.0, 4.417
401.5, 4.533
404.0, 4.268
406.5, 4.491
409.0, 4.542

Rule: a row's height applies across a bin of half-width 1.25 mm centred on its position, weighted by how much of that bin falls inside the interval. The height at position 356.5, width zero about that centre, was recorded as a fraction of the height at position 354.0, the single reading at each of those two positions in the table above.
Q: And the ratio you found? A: 1.04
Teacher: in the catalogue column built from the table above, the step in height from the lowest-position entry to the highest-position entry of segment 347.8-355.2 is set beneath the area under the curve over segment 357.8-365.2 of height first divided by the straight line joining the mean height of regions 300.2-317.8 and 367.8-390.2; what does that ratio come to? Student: -58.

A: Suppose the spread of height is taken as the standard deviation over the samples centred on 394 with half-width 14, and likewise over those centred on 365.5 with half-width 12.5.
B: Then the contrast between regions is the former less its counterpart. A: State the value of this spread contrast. 0.010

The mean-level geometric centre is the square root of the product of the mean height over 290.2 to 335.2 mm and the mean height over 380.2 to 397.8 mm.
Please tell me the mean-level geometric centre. 4.40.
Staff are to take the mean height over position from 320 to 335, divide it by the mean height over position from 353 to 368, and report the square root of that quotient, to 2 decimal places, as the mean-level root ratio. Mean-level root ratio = 1.01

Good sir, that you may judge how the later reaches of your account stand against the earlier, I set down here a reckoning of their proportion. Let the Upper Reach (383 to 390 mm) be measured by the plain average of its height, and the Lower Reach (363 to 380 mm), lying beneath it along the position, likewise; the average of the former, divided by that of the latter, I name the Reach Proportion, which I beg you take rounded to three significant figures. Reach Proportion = 1.05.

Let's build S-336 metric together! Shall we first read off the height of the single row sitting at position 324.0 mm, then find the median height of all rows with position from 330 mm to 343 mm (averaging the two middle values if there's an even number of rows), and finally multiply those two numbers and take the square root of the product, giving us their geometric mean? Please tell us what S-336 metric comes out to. 4.49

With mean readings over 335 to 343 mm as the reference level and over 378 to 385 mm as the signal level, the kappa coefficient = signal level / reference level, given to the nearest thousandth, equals 0.995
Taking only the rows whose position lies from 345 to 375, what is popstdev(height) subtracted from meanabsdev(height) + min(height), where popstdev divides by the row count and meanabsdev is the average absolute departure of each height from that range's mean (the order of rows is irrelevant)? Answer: 4.02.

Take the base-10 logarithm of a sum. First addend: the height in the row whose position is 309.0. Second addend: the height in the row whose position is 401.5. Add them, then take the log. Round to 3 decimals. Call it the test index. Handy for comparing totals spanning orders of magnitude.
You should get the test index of 0.951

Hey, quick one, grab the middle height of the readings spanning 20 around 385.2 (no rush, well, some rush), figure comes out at 4.35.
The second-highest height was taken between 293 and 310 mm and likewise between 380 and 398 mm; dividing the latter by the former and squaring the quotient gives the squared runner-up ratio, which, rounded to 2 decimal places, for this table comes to 0.92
